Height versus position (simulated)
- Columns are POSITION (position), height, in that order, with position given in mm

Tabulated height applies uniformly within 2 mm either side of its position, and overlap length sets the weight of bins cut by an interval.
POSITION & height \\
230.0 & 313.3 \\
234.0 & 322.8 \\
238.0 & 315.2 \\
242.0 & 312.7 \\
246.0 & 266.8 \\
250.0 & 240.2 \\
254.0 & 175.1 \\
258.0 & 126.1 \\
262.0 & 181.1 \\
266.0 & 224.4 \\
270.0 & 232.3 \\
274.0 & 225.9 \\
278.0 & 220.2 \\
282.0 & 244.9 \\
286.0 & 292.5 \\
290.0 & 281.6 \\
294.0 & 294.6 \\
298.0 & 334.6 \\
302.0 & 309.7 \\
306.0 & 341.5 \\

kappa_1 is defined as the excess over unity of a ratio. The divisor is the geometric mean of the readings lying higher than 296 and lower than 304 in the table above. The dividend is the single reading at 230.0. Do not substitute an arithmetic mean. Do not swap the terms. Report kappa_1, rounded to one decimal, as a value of 0.0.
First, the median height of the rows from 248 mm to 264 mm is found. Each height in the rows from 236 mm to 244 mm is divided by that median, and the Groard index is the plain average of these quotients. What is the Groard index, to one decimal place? 1.8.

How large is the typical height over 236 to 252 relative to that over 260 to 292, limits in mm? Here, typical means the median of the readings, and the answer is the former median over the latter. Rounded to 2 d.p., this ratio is 1.26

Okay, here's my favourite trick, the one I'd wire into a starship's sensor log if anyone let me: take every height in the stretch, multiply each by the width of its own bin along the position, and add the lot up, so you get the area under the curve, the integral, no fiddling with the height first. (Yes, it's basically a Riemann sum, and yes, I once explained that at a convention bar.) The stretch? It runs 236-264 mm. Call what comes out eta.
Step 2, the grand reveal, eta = 6469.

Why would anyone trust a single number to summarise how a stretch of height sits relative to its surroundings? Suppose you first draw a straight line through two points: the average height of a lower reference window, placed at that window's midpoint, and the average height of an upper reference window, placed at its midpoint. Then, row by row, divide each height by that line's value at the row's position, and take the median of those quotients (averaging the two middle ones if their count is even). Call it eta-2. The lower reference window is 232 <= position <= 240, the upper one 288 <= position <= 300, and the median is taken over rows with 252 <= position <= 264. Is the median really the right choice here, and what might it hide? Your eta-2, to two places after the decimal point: 0.56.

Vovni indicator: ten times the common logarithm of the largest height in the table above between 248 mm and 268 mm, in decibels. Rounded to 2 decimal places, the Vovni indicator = 23.81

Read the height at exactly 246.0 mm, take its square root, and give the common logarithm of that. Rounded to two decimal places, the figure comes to 1.21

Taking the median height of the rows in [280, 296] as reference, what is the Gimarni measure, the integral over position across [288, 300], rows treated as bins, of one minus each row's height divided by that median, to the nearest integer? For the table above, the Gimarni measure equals -1 mm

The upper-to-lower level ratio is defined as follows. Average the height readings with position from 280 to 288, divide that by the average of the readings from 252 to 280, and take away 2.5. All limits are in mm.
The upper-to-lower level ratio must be -1.14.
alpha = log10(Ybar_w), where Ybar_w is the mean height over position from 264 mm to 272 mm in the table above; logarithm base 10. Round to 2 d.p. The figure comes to 2.36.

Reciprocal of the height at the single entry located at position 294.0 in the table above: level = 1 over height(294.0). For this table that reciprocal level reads 0.0034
